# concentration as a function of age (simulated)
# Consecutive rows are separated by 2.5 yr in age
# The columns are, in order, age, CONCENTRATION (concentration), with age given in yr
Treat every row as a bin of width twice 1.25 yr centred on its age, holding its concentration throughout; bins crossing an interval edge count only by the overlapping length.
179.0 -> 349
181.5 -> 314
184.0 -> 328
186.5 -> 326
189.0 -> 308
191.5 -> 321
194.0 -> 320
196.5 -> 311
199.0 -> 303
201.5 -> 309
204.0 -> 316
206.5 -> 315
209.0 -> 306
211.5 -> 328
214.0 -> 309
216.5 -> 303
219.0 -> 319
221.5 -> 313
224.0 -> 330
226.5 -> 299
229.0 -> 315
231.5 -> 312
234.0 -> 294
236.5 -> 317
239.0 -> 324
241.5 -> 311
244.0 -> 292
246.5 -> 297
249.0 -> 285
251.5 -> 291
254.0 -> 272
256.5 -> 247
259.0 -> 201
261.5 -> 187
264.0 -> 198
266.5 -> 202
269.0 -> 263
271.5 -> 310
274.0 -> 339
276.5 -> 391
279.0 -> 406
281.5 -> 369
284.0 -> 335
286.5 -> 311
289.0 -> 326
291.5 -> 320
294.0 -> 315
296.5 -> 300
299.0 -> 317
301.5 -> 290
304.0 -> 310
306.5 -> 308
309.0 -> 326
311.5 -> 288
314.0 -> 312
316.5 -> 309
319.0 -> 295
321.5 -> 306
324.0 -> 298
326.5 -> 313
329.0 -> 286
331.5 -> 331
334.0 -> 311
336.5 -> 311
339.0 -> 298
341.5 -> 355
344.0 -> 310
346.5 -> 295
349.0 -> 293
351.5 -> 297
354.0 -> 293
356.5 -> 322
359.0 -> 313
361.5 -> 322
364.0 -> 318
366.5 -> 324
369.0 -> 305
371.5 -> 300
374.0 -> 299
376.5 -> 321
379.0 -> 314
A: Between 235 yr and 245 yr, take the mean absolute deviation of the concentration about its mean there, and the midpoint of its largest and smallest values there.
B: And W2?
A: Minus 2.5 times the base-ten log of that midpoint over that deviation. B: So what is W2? -3.78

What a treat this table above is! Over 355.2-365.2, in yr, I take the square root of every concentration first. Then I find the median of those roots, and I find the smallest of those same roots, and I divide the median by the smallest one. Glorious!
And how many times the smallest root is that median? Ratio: 1.01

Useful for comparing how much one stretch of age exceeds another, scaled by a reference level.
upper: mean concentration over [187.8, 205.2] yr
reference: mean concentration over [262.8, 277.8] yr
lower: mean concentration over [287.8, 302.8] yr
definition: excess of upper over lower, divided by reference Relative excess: 0.00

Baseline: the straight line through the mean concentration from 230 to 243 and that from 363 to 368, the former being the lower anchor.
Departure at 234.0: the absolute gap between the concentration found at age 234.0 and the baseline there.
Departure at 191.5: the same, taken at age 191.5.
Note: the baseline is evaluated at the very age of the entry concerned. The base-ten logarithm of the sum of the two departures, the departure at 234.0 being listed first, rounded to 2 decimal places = 1.48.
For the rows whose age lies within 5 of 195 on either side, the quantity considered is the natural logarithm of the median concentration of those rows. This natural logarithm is 5.75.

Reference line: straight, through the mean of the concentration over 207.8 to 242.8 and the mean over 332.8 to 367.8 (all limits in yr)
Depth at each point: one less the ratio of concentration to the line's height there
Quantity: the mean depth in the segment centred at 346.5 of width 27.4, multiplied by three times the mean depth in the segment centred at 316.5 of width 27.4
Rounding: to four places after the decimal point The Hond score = 0.0006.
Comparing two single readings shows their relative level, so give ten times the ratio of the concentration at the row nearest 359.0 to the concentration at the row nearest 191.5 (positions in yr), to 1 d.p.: 9.8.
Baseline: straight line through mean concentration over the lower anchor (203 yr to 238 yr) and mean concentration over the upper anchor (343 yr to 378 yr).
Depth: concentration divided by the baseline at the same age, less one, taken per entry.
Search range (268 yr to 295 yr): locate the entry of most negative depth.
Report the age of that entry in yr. 269.0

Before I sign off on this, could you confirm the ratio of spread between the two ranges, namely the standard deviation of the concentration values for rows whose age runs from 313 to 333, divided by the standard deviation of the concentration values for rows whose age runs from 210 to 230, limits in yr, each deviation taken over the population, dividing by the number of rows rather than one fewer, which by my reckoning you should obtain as 1.2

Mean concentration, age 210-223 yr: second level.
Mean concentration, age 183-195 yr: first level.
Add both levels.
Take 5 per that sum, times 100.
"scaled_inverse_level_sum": 0.787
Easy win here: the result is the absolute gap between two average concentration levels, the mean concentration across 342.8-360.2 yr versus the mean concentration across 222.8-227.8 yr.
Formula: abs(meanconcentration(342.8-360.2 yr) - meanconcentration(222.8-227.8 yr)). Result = 11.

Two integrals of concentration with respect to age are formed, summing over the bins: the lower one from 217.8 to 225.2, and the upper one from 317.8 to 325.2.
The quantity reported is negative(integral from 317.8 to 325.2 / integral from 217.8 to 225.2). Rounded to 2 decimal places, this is -0.93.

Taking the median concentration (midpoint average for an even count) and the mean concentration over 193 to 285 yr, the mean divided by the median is 0.97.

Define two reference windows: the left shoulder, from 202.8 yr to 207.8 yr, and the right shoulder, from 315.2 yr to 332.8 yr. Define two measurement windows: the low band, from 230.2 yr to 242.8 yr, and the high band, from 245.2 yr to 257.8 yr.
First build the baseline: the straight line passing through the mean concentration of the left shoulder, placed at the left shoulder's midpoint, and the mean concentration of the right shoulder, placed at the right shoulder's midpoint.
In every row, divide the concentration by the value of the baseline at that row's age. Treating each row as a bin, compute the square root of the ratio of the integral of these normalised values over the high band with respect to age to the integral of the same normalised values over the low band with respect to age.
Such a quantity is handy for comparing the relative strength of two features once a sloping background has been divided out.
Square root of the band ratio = 0.95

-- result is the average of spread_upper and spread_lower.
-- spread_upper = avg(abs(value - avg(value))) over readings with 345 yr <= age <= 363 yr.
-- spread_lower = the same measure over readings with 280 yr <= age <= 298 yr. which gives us 13.8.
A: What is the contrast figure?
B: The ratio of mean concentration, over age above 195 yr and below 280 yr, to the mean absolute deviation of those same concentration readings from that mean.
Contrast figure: 9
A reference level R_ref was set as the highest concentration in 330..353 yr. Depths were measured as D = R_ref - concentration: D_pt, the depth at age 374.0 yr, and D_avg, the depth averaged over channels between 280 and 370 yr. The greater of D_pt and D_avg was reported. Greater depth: 56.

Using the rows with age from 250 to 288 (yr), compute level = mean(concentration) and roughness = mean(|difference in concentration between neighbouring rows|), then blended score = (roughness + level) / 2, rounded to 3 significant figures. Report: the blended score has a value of 159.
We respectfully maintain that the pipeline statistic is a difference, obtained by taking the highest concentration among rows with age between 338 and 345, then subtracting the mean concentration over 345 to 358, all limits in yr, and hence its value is 55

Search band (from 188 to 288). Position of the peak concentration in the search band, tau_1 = 279.0 yr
